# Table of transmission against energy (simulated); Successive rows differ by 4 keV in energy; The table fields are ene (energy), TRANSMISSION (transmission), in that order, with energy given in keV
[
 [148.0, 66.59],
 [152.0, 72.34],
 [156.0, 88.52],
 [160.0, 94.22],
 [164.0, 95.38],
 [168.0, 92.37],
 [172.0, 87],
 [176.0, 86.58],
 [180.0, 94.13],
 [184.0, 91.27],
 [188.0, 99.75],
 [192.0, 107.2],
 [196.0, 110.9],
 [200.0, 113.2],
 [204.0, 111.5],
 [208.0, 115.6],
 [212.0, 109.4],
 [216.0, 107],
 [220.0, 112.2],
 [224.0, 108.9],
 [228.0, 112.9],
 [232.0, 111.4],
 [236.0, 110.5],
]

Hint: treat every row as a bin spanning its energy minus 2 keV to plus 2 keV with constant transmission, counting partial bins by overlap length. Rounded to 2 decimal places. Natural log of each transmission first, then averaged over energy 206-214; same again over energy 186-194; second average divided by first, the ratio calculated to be 0.98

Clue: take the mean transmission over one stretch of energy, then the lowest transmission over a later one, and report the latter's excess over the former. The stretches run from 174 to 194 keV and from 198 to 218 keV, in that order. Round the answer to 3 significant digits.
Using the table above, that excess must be 11.2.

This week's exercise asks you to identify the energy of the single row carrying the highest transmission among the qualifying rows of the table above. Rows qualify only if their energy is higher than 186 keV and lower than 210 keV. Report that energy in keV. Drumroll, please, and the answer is 208.0 keV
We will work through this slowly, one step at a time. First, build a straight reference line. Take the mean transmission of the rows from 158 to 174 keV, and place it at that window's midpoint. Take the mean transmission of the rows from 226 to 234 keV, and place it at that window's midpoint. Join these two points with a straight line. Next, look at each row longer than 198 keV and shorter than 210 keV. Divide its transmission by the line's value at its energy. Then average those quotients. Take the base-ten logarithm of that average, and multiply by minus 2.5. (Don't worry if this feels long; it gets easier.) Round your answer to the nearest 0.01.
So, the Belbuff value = -0.09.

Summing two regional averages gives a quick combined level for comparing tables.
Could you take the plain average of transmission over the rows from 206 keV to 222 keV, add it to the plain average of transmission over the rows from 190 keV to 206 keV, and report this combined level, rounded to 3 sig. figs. 222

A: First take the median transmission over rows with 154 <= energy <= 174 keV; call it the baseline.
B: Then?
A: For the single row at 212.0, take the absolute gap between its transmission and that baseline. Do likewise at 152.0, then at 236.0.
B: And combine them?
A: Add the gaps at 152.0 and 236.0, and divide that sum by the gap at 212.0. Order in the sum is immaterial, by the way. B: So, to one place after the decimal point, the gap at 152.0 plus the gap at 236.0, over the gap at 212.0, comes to 2.2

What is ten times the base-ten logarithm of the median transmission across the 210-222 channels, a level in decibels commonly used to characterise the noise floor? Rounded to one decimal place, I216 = 20.4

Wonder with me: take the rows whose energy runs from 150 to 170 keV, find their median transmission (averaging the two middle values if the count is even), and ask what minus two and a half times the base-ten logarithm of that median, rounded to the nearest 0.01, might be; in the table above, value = -4.91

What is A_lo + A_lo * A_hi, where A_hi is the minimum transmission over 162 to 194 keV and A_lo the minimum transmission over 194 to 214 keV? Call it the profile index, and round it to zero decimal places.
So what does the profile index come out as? 9581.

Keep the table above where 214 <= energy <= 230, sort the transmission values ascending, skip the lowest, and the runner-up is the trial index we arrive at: 108.9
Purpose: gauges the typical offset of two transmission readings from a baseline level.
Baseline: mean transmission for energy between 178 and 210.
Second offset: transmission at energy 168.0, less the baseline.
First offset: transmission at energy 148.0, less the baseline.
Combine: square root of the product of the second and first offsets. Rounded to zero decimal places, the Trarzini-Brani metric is 23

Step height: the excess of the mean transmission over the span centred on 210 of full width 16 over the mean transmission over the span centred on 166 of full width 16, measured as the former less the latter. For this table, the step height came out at 18.6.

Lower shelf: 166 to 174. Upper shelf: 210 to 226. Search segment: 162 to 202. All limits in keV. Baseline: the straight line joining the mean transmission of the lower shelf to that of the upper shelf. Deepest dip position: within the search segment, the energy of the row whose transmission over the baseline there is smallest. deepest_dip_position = 176.0 keV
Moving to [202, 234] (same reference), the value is 232.0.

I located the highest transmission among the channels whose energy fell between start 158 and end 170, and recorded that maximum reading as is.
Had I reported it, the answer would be 95.38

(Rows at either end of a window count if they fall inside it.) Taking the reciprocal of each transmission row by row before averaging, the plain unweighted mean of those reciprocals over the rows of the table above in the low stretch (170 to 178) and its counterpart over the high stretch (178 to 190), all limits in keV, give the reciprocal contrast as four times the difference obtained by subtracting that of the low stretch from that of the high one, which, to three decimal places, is -0.004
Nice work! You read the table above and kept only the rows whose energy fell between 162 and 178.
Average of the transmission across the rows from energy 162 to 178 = 90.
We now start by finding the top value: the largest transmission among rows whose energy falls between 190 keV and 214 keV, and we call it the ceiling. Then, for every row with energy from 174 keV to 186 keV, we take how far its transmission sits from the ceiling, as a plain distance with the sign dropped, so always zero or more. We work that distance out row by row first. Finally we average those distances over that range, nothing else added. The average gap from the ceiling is 25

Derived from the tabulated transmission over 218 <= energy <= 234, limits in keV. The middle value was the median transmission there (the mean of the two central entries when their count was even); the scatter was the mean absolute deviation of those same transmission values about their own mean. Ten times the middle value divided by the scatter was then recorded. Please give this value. 913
